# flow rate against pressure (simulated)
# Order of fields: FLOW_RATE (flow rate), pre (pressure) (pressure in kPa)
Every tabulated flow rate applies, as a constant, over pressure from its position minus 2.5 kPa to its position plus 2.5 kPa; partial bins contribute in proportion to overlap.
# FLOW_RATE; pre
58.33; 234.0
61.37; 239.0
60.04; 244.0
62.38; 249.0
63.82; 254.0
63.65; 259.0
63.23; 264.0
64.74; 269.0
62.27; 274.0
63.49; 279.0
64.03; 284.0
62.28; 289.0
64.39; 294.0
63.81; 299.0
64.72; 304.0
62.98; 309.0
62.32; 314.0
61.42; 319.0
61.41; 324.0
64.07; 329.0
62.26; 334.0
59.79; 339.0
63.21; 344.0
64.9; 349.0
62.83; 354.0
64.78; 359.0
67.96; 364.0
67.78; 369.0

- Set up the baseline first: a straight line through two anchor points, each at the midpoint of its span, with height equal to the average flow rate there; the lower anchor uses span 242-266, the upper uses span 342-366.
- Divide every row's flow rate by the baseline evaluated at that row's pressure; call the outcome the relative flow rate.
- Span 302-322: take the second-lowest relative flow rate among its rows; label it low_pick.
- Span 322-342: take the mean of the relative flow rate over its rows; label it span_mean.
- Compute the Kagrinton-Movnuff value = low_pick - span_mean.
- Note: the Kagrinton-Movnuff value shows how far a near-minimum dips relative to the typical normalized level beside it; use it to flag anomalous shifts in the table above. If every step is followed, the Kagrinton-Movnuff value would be 0.012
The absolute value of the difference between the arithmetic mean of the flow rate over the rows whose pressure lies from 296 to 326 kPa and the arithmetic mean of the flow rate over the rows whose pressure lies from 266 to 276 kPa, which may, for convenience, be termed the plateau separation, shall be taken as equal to 0.73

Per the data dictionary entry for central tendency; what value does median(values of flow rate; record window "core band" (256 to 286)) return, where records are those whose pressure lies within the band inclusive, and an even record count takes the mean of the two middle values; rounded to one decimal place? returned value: 63.6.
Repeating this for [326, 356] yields 63.0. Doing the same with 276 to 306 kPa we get 63.9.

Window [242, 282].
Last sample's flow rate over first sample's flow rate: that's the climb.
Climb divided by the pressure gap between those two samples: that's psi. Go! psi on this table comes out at 0.10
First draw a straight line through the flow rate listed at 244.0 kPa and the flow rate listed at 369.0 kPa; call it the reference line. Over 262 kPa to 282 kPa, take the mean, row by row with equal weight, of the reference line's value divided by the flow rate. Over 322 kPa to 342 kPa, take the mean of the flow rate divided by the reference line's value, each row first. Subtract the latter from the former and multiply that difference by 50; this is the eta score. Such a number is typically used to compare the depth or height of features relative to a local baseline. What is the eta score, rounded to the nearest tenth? 1.4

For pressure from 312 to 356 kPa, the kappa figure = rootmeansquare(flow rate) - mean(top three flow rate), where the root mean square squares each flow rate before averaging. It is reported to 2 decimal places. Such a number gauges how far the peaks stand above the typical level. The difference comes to -1.58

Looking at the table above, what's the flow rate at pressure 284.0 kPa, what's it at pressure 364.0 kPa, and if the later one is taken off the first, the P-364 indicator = -3.9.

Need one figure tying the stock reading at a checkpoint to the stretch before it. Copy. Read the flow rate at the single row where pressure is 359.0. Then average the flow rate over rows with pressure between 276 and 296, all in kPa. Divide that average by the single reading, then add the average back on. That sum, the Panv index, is 64.5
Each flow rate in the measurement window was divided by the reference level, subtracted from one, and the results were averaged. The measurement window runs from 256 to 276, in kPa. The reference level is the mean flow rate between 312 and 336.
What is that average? -0.02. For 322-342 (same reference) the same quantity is 0.01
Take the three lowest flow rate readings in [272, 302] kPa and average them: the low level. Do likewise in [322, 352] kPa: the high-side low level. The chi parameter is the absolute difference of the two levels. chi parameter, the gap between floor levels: 1.53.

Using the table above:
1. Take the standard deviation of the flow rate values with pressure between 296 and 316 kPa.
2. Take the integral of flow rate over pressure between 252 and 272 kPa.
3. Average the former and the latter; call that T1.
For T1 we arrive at 639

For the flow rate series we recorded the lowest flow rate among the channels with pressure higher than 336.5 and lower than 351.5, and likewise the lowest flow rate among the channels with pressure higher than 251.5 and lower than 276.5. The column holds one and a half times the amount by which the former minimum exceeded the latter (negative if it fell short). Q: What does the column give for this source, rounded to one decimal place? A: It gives -3.7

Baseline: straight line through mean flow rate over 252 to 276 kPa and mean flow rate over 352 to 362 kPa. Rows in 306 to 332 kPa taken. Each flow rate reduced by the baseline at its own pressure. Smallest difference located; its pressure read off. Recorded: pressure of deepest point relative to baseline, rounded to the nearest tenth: 324.0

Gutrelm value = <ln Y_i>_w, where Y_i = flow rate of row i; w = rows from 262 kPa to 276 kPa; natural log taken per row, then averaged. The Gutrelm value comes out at 4.15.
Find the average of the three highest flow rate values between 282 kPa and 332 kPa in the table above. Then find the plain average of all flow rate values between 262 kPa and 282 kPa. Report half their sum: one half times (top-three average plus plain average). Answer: 63.9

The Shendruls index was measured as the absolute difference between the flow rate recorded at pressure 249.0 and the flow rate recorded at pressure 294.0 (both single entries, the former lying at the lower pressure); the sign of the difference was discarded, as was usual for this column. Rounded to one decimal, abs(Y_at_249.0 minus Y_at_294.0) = 2.0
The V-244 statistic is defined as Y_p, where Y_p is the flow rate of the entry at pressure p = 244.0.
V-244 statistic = 60.04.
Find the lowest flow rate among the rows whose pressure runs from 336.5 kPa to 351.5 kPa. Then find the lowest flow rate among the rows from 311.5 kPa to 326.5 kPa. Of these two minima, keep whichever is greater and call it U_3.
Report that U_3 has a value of 61.4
